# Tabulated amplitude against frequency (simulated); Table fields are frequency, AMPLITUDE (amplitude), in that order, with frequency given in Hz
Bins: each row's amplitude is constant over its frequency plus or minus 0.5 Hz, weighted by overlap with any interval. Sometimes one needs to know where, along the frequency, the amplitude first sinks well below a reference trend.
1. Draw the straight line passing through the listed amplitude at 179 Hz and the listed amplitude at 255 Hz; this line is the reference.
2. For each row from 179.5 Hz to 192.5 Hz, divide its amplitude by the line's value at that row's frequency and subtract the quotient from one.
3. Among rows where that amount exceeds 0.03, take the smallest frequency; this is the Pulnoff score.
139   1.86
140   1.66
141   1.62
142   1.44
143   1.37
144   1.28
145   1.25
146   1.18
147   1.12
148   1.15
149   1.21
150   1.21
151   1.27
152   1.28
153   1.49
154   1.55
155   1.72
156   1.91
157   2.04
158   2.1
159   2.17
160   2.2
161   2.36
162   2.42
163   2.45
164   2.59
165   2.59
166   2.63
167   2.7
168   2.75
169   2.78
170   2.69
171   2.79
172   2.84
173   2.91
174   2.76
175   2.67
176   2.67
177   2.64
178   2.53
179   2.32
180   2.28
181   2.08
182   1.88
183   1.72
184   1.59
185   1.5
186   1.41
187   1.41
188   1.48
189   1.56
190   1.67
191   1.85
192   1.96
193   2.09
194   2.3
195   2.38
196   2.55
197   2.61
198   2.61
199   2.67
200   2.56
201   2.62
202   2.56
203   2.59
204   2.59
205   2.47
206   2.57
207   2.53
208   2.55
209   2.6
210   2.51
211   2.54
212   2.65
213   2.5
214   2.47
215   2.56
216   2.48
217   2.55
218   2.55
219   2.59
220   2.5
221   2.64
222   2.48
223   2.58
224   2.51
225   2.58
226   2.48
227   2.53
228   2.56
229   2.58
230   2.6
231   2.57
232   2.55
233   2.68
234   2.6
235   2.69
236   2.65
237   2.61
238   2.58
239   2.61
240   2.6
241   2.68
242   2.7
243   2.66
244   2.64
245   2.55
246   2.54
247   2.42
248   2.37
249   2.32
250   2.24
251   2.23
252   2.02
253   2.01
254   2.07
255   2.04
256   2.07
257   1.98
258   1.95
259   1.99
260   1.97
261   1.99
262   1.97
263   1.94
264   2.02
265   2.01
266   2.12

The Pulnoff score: 181 Hz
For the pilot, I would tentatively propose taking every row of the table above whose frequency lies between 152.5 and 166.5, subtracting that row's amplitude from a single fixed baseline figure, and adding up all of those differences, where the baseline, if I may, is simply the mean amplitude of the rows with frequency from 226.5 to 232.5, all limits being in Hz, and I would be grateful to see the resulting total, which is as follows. 5.7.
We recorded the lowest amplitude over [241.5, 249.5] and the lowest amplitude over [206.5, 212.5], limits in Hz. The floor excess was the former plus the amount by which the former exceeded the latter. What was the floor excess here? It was 2.1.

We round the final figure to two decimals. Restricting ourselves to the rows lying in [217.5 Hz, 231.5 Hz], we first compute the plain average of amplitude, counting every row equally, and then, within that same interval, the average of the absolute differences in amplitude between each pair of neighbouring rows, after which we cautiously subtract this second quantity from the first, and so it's 2.48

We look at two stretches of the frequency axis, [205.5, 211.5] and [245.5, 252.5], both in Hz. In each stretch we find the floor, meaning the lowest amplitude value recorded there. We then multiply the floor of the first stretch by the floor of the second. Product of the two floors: 5.1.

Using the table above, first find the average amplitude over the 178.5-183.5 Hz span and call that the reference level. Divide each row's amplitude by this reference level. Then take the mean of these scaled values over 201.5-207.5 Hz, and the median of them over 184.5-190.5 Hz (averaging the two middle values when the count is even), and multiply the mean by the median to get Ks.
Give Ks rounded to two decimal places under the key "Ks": 0.90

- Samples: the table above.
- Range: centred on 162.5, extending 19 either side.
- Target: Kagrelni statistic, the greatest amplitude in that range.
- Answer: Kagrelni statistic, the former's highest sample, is 2.91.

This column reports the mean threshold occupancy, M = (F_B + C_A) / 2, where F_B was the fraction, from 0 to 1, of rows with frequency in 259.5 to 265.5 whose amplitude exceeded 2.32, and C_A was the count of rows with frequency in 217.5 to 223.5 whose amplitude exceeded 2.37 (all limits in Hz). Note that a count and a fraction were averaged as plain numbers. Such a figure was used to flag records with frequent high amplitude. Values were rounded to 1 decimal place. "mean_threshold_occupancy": 3.0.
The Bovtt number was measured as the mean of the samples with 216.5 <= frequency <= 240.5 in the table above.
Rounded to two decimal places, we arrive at 2.58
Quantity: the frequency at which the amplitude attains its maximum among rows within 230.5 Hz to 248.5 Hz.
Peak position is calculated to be 242 Hz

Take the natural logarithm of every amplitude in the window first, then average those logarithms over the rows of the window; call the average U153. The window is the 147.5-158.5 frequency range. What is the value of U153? 0.41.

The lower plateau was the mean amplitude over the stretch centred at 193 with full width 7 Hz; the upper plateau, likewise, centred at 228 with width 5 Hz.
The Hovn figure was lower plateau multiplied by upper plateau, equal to 5.4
